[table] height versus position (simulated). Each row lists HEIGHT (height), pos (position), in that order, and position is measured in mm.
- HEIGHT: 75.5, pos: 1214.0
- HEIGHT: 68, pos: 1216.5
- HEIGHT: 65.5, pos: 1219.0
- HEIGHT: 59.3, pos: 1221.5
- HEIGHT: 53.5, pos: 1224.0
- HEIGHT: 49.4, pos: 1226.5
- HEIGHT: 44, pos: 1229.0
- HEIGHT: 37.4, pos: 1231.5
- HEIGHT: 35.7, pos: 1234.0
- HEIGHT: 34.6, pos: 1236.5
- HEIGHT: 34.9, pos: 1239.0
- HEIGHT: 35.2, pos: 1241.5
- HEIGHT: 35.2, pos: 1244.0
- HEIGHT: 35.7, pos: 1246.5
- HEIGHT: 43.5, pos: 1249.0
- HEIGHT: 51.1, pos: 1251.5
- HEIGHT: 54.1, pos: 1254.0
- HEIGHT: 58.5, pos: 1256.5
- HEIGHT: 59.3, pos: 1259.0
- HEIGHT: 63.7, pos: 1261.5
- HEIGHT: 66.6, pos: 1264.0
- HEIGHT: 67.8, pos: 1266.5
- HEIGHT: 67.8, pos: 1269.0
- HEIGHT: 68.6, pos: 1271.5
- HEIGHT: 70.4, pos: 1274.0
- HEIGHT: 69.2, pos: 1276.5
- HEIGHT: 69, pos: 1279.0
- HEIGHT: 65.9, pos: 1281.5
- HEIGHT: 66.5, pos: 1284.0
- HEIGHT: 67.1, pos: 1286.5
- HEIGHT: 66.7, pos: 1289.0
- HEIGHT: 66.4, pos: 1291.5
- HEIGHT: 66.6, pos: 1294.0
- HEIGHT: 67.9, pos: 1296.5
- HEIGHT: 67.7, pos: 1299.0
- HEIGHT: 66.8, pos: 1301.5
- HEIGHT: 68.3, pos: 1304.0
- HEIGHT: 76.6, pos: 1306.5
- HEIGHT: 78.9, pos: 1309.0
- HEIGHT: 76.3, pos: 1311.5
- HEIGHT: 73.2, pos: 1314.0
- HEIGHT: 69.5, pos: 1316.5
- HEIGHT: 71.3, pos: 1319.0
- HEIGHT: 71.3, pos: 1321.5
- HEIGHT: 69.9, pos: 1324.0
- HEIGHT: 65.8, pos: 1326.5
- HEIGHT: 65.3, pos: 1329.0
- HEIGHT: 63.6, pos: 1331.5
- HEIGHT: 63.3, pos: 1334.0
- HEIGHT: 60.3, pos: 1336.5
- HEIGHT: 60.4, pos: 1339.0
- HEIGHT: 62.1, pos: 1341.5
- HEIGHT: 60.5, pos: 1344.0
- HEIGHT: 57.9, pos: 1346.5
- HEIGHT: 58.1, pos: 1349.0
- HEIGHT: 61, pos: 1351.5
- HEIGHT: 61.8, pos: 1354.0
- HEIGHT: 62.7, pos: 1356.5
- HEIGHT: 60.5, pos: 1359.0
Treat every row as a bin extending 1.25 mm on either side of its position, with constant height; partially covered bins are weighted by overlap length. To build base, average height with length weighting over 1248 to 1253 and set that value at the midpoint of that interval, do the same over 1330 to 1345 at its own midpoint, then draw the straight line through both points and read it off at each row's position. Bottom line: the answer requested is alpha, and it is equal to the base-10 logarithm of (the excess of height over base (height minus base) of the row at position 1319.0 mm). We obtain 1.1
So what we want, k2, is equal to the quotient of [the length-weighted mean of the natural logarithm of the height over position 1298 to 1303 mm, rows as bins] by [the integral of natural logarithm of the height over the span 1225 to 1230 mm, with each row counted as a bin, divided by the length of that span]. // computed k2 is 1.09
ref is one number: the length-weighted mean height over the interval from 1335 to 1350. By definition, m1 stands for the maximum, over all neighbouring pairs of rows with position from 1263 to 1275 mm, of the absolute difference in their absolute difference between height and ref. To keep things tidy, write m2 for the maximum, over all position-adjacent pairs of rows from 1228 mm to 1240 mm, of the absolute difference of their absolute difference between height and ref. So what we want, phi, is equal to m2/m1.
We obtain 3.7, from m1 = 1.8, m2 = 6.6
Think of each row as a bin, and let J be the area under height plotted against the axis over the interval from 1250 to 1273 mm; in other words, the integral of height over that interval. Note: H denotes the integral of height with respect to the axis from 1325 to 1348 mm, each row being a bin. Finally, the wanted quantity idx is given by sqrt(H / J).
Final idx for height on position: 1.00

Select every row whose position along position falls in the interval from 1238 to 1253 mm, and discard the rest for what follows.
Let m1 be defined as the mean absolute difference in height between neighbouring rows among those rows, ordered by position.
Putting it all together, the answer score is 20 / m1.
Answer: 6.2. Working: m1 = 3.2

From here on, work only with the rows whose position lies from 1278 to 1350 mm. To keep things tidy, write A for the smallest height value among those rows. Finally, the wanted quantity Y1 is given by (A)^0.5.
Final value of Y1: 7.6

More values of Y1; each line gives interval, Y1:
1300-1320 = 8.2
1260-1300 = 8.0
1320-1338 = 7.8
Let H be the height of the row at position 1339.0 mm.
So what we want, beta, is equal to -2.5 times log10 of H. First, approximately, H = 60.4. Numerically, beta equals -4.45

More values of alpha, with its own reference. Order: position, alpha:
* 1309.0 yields 1.3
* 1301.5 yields 1.0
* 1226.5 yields 0.7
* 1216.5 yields 1.4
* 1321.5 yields 1.1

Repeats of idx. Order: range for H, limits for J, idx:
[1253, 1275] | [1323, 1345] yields 1.01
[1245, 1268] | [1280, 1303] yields 0.91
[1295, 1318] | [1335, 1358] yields 1.09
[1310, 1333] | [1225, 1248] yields 1.35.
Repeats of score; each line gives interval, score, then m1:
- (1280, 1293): 42.1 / 0.5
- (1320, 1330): 10.0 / 2.0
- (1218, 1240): 5.1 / 3.9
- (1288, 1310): 10.7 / 1.9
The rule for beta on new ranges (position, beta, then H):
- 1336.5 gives -4.45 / 60.3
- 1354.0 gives -4.48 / 61.8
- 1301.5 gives -4.56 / 66.8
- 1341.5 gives -4.48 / 62.1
